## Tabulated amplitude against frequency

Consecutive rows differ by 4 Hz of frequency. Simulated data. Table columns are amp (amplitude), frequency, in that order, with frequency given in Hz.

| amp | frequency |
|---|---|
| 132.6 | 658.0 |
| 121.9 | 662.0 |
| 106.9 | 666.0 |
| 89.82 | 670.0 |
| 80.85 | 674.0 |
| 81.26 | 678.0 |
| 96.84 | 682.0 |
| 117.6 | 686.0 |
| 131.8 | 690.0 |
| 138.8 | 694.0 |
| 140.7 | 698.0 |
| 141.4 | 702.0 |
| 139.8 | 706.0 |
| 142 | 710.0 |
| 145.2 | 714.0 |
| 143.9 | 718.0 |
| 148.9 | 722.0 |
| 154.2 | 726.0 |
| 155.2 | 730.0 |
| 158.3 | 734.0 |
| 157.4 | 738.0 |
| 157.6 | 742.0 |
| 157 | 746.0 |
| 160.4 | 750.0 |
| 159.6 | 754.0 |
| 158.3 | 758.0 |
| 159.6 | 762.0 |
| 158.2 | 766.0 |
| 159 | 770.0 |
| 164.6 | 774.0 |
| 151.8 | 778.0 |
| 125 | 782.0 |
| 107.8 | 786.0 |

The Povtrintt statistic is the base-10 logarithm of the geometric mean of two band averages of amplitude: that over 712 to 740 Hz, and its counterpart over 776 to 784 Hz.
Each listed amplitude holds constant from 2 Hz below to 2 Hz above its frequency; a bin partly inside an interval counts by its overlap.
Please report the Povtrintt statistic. 2.16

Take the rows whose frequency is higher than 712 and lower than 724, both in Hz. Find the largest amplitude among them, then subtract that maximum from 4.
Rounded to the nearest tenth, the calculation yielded -144.9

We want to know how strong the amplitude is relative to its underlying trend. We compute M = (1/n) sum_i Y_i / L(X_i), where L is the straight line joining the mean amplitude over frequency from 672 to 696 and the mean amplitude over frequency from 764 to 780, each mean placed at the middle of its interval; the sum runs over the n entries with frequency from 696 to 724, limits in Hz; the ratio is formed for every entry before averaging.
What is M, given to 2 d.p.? 1.17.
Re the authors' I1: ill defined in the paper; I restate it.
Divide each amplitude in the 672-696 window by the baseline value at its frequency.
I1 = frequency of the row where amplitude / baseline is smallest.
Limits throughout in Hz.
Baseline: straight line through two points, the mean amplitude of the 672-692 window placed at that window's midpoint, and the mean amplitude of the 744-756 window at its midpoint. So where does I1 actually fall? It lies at 678.0 Hz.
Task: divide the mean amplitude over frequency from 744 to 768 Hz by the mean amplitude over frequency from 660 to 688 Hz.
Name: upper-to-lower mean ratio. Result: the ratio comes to 1.60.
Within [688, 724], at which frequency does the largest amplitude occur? 722.0 Hz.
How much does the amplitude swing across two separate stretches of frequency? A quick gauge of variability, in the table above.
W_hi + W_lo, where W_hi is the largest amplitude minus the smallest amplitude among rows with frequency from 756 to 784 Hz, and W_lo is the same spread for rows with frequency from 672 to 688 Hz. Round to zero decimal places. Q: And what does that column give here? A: 76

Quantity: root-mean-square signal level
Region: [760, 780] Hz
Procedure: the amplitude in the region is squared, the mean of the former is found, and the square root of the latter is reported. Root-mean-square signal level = 159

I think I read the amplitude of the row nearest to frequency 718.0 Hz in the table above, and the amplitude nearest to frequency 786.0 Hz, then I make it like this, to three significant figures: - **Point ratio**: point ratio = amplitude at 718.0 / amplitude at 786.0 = 1.33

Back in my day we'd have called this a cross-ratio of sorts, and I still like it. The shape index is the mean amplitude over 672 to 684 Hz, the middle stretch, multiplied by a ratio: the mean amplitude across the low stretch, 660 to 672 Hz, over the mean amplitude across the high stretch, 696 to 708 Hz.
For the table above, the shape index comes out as 65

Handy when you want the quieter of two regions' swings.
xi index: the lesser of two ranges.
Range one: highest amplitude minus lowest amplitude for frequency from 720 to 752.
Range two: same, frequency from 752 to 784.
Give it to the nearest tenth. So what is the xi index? 11.5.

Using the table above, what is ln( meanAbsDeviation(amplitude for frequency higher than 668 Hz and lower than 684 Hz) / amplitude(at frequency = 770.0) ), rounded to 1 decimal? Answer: -3.3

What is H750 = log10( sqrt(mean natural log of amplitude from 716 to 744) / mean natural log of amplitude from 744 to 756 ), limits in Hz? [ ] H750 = -0.354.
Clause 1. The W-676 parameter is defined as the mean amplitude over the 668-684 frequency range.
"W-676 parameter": 87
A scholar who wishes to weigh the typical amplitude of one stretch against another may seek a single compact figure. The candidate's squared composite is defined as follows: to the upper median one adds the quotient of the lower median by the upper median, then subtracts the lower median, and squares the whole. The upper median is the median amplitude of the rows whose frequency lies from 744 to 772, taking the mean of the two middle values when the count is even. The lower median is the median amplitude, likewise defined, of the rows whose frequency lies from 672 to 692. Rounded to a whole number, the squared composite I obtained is 3940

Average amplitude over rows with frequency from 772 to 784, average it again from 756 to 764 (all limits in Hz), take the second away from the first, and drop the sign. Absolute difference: 12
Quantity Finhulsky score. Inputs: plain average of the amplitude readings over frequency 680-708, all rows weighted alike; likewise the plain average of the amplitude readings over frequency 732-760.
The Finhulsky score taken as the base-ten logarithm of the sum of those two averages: 2.46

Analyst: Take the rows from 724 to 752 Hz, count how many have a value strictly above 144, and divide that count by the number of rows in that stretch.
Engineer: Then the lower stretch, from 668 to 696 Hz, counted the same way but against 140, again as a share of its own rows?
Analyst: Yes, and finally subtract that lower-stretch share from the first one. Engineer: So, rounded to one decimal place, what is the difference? 1.0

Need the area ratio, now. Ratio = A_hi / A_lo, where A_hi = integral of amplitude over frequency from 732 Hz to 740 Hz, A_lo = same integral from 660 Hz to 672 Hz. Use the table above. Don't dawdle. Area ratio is 1.0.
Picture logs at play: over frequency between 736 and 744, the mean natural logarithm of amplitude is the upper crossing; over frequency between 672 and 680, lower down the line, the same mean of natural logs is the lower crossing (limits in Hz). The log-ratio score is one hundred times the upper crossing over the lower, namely 115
